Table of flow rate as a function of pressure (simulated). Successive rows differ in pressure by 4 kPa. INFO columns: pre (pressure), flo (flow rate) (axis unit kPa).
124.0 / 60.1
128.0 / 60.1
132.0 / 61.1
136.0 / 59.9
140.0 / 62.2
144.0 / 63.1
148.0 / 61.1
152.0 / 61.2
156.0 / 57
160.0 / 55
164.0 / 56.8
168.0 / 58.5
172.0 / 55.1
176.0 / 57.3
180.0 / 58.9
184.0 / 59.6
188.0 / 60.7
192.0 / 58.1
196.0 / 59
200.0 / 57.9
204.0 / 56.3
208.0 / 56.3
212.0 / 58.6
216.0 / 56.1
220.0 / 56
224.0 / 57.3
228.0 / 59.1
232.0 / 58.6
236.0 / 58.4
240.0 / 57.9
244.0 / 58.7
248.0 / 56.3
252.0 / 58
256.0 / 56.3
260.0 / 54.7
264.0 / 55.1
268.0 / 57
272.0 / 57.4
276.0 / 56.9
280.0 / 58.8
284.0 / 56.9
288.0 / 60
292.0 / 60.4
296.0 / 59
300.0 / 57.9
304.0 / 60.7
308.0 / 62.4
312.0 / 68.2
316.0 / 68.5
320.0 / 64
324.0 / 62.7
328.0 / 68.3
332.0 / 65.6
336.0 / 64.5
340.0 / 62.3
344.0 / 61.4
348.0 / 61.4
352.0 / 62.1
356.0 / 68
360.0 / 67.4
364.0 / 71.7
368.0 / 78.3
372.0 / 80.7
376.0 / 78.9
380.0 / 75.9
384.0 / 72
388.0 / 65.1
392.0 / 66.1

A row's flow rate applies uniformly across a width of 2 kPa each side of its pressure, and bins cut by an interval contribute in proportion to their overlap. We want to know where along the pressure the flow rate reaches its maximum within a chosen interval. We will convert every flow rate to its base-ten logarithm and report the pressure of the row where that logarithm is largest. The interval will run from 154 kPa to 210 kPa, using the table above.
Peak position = 188.0 kPa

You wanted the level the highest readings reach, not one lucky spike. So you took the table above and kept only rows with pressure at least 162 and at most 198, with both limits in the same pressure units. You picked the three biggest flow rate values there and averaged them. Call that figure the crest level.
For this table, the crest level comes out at 60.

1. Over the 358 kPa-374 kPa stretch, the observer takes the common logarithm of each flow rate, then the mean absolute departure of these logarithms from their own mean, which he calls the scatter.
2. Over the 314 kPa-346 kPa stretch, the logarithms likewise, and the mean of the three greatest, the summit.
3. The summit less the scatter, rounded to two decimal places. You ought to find 1.80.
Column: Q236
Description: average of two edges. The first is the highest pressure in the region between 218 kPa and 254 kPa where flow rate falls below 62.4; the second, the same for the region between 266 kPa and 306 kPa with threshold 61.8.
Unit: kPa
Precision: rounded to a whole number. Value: 278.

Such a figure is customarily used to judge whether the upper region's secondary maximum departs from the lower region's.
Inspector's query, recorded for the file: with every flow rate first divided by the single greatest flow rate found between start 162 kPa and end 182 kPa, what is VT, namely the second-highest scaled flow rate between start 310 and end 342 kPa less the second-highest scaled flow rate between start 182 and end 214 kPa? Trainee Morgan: 0.15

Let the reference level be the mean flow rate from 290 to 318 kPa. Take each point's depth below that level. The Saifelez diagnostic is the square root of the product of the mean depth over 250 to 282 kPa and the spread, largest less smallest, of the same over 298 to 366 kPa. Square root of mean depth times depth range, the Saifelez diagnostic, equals 8.8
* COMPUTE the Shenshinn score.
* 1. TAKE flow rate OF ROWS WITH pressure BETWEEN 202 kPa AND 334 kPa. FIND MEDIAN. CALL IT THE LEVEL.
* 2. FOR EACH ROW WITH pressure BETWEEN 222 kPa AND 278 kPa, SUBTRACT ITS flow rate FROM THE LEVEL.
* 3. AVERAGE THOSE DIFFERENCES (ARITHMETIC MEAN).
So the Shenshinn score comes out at 1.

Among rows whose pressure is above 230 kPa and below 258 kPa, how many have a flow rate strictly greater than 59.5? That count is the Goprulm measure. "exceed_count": 0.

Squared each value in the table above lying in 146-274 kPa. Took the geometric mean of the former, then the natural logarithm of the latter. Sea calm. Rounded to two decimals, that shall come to 8.11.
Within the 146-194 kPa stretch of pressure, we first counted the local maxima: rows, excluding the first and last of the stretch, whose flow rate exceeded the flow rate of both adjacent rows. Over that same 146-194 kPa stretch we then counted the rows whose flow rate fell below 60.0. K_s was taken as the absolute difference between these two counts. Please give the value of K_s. 6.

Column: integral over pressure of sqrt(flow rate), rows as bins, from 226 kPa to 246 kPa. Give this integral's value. 153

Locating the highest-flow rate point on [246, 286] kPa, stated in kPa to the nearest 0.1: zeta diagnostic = 280.0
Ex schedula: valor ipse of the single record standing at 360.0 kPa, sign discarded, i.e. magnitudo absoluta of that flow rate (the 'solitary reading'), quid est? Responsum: 67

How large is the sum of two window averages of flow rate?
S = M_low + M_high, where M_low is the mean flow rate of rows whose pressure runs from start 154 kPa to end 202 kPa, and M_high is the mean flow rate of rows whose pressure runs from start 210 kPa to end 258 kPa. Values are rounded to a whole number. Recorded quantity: 115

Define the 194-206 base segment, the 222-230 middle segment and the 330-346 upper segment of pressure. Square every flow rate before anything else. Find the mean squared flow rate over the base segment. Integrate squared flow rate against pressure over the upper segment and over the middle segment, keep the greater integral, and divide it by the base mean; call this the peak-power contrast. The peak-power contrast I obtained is 19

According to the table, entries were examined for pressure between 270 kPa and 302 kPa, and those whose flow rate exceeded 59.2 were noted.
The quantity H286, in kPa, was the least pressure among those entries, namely 288.0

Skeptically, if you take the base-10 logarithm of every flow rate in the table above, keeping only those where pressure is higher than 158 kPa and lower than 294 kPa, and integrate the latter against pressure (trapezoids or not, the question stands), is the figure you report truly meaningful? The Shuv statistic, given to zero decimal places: 239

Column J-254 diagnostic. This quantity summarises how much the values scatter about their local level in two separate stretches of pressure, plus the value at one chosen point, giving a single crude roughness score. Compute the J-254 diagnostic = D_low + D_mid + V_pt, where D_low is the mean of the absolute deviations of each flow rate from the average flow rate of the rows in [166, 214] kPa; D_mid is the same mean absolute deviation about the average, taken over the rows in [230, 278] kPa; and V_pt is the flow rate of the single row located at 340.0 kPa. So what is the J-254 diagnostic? 65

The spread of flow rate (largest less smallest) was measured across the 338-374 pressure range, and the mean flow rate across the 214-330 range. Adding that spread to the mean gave 79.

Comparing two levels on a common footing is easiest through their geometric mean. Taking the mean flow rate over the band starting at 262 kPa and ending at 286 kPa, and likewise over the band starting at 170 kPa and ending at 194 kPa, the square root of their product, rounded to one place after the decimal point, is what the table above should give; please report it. 57.6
